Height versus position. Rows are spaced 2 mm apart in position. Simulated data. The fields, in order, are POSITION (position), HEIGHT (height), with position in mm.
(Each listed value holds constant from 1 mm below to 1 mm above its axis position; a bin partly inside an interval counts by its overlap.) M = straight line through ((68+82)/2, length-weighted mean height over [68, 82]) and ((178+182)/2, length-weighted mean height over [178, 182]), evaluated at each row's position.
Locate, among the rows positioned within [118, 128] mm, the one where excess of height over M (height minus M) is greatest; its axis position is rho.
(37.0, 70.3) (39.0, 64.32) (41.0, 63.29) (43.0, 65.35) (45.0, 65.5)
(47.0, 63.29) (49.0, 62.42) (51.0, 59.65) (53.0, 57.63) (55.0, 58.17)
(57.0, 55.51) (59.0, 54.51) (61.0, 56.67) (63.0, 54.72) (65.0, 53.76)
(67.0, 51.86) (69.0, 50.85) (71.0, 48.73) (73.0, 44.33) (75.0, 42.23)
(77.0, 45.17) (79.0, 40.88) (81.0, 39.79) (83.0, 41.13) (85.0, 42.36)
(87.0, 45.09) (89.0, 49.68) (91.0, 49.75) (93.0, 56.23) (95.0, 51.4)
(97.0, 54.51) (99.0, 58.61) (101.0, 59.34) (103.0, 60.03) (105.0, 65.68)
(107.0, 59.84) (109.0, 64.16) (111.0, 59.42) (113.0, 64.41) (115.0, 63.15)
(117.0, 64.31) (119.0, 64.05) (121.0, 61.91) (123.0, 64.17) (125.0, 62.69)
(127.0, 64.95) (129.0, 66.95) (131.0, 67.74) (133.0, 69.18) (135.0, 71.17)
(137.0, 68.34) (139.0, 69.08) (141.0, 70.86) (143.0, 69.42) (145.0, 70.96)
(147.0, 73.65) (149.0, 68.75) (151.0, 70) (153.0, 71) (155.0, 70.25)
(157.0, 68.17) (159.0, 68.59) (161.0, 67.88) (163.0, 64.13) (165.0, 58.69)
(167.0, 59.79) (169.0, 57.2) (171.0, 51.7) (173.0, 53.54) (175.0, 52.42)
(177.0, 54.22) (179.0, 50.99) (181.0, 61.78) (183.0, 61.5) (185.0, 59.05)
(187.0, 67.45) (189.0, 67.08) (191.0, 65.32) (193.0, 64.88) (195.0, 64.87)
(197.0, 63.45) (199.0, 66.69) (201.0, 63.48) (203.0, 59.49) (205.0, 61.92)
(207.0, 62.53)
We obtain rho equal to 119.0 mm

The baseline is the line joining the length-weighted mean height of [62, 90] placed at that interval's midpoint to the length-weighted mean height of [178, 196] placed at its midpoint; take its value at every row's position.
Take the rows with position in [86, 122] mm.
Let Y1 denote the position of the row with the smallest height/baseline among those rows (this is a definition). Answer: 87.0 mm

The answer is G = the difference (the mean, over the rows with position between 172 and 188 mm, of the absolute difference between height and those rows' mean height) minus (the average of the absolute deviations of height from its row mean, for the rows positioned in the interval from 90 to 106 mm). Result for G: 0.9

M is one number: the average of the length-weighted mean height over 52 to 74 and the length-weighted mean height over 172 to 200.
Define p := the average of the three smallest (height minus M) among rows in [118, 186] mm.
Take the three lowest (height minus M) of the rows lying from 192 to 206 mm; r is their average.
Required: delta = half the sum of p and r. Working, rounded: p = -5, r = 4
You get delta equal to 0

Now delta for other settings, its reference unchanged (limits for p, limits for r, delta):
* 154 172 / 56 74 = -5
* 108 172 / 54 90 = -9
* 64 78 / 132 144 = -1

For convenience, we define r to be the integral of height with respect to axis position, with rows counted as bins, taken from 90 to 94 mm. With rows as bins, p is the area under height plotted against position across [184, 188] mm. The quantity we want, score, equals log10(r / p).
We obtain -0.08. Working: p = 253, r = 212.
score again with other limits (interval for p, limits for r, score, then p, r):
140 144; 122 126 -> -0.04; 281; 254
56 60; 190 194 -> 0.07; 220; 260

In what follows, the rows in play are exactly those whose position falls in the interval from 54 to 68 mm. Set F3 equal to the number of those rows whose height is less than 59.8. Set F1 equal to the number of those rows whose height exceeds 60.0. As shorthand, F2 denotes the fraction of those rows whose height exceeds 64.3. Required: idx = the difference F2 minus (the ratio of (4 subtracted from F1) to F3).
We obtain 0.57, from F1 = 0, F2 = 0.00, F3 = 7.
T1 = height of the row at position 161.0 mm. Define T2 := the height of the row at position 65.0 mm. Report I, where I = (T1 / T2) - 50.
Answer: -48.7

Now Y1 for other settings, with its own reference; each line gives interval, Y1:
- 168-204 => 179.0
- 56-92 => 81.0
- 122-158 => 125.0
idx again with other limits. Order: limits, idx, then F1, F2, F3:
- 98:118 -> -0.37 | 6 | 0.30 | 3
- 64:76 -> 0.67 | 0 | 0.00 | 6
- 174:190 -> 0.25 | 4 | 0.25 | 4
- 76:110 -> 0.14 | 3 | 0.06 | 13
